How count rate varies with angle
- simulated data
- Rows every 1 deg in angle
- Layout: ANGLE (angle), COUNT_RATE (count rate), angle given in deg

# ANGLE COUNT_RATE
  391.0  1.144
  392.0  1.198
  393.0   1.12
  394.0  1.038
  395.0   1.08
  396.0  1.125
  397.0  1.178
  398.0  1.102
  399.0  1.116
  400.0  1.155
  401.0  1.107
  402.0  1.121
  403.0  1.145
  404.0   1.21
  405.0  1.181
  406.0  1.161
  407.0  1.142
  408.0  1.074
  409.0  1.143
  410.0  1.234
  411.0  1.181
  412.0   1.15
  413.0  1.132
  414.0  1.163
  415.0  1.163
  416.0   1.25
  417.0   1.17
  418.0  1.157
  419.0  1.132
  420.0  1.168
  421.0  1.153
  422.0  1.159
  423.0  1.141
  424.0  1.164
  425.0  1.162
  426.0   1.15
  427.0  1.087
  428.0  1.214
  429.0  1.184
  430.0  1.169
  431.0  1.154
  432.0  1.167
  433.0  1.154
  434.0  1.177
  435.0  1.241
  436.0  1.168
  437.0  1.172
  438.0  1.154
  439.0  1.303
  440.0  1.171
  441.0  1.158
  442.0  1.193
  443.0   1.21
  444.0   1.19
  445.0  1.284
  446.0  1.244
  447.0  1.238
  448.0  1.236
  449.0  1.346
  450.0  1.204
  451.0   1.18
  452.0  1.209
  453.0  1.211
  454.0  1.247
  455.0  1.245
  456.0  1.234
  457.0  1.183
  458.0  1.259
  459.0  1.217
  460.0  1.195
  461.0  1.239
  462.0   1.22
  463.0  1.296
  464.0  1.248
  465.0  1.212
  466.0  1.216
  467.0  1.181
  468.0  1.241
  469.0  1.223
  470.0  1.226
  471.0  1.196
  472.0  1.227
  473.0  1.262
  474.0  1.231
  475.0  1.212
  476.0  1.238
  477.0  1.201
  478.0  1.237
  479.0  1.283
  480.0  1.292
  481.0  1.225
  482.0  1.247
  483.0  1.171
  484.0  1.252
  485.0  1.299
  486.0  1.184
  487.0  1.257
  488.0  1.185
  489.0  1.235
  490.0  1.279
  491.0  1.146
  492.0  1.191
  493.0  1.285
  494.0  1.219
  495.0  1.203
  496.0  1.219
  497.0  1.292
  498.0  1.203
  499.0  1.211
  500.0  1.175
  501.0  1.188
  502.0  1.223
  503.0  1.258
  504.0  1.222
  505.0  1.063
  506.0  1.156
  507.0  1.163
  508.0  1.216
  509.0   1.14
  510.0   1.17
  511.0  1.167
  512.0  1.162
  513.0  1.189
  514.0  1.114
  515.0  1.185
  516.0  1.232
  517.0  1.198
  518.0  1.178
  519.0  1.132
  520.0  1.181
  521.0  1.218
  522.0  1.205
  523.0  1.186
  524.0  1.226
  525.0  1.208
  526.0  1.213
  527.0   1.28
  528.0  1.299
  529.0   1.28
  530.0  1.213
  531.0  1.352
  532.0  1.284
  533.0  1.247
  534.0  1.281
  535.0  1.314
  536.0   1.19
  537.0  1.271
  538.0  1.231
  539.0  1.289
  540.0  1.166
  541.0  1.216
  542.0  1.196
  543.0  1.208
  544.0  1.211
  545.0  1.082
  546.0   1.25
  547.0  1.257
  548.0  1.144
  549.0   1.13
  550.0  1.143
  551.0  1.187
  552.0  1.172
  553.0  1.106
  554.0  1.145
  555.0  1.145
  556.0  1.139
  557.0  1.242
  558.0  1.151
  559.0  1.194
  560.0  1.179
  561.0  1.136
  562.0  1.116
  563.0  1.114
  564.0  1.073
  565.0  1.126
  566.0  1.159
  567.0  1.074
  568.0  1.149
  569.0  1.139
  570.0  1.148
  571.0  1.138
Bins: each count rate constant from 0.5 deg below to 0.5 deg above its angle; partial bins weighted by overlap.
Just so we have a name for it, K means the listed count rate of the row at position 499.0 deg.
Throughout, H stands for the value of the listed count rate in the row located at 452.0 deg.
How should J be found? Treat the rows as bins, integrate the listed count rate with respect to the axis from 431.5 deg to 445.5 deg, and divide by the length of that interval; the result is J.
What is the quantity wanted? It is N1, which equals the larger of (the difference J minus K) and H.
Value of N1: 1.21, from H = 1.209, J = 1.20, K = 1.211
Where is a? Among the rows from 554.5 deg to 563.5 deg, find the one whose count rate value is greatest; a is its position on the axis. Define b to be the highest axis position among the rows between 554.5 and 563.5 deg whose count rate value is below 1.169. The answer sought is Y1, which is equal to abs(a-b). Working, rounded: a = 557.0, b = 563.0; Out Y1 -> 6 deg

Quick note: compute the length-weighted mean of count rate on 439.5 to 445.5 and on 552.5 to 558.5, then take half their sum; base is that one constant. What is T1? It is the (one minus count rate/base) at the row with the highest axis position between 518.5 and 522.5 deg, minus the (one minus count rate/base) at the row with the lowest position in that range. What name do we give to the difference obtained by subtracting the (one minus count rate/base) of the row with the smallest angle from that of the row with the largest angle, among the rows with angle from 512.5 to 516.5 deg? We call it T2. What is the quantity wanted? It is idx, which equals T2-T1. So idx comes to 0.03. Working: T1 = -0.062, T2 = -0.04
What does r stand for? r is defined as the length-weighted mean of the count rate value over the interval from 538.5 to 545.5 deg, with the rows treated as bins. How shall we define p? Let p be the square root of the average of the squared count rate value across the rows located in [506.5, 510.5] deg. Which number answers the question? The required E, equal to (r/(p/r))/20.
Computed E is 0.0609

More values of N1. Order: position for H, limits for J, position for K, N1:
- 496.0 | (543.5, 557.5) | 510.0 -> 1.22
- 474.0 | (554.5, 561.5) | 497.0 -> 1.23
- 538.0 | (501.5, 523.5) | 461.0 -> 1.23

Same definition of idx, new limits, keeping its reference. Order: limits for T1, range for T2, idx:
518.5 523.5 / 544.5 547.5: -0.10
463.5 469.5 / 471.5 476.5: -0.03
